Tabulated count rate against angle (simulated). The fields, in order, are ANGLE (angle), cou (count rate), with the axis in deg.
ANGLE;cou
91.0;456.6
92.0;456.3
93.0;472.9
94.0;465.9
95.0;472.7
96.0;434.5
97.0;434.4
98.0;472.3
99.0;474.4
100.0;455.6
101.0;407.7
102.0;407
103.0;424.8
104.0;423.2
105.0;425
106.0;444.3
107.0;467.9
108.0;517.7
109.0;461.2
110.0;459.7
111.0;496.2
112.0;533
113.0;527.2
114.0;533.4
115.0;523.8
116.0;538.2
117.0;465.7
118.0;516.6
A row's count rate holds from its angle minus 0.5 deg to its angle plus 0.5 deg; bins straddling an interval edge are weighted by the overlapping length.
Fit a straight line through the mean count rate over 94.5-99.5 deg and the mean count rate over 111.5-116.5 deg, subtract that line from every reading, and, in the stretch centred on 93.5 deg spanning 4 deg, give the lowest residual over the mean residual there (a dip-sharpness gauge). 0.8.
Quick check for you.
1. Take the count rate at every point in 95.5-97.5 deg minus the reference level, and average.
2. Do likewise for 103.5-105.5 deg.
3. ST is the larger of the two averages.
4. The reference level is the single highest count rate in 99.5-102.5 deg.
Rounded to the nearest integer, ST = -21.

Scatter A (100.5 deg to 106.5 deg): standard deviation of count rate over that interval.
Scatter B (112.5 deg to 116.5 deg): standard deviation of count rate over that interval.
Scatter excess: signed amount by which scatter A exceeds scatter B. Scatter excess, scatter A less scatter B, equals 7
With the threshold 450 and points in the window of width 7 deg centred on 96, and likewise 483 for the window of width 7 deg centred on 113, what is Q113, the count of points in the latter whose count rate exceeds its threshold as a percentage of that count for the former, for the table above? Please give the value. 120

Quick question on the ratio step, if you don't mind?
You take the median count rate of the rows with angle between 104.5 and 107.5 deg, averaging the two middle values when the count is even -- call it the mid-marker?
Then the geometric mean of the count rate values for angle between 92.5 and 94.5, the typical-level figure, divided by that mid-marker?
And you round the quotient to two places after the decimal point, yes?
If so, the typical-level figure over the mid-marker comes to 1.06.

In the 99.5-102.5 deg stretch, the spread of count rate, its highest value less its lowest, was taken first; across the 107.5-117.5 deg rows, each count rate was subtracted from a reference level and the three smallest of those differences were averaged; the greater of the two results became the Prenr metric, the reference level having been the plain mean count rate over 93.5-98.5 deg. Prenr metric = 49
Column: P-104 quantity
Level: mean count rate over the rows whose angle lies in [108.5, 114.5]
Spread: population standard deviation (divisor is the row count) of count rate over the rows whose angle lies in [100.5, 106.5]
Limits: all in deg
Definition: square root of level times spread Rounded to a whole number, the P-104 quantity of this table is 79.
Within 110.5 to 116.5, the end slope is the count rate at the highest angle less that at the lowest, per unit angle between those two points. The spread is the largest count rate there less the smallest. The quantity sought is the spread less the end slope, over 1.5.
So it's 22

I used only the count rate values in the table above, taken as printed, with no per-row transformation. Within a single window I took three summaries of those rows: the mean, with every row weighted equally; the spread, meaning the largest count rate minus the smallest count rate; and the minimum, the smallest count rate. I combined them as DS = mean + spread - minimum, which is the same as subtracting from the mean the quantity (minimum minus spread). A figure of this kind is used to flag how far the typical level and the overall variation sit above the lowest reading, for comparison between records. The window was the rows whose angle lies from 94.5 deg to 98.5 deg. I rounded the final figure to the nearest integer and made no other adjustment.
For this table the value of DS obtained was 57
